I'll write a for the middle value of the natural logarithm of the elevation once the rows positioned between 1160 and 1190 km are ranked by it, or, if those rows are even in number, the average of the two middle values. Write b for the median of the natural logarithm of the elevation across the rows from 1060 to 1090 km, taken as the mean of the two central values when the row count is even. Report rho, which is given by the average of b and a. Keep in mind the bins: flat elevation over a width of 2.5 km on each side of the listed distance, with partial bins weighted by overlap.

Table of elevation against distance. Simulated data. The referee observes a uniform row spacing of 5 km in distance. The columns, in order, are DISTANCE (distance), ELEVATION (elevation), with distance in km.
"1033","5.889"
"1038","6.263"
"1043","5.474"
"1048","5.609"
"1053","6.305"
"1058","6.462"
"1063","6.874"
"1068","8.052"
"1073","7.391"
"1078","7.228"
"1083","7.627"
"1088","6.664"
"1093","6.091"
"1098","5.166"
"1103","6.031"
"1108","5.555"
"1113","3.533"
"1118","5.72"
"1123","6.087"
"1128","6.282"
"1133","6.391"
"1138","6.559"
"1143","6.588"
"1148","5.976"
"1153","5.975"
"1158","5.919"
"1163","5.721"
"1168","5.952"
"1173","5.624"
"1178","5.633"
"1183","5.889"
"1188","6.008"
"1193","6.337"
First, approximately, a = 1.759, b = 1.99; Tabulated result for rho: 1.87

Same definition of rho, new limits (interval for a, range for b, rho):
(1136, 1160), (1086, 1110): 1.79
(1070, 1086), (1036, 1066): 1.92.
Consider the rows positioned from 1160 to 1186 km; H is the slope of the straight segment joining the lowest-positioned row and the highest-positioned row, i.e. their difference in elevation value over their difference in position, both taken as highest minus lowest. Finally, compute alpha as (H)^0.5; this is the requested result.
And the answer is 0.09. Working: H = 0.01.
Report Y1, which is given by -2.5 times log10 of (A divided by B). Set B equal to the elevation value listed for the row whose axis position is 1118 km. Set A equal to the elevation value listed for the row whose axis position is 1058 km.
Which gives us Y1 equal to -0.13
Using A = 6.462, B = 5.72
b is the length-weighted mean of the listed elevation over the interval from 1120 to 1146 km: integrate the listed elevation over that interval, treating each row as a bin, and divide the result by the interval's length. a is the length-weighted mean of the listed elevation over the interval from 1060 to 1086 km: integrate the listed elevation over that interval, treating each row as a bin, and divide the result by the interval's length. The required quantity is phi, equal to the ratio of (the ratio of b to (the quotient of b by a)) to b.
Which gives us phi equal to 1.16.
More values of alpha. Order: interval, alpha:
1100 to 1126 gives 0.05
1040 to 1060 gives 0.26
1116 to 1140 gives 0.20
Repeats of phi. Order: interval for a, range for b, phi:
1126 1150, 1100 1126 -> 1.18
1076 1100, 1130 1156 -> 1.04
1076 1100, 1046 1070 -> 0.99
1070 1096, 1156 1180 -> 1.21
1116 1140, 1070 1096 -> 0.89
